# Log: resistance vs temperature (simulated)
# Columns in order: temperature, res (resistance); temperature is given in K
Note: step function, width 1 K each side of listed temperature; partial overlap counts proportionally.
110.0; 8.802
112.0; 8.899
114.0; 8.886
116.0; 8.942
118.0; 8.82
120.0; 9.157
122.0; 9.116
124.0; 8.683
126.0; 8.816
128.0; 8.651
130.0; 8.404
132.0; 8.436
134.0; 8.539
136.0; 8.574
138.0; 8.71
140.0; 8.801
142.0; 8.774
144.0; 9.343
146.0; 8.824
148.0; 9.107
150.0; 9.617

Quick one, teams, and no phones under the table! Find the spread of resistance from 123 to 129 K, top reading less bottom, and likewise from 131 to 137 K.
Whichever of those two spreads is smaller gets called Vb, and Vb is 0.14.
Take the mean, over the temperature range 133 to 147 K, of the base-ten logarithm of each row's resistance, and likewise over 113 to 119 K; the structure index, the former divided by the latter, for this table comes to 0.995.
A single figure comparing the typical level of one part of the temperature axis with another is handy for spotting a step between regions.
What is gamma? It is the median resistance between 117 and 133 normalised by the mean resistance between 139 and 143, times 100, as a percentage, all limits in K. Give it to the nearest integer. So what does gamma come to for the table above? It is 100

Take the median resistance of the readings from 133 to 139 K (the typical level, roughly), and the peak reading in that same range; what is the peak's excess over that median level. 0.1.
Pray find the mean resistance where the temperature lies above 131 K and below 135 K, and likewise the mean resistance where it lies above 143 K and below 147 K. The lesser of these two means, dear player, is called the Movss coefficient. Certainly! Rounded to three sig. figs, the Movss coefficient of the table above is 8.49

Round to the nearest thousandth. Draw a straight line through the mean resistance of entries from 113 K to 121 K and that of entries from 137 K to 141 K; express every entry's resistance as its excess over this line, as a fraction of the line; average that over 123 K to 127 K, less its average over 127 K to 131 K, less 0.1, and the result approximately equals -0.079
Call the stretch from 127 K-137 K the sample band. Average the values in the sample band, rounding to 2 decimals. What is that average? 8.52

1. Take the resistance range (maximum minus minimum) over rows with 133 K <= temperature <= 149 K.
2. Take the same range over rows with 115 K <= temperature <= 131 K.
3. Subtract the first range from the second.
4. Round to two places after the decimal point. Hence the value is -0.05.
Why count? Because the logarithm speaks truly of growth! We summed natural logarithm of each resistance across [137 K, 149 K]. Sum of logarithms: 13.1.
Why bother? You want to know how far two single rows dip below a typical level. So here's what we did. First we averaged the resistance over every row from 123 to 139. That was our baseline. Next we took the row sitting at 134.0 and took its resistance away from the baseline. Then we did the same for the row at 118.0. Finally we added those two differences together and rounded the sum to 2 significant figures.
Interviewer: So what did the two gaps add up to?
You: -0.16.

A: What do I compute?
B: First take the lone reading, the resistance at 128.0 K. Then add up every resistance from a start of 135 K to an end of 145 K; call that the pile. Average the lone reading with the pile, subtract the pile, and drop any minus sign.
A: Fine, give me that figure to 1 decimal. 17.8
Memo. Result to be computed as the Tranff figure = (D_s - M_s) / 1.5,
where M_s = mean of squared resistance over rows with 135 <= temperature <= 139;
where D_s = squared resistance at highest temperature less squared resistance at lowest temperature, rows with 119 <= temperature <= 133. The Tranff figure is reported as -58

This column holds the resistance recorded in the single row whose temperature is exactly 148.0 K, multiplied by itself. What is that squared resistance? 82.9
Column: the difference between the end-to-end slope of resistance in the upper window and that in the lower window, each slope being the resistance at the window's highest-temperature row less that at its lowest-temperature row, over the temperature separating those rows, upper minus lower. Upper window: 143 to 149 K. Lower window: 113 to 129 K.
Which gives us -0.042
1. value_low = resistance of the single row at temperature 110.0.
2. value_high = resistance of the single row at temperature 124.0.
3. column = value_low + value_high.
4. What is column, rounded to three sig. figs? 17.5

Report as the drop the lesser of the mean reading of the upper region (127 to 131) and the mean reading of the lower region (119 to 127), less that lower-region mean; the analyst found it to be -0.4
